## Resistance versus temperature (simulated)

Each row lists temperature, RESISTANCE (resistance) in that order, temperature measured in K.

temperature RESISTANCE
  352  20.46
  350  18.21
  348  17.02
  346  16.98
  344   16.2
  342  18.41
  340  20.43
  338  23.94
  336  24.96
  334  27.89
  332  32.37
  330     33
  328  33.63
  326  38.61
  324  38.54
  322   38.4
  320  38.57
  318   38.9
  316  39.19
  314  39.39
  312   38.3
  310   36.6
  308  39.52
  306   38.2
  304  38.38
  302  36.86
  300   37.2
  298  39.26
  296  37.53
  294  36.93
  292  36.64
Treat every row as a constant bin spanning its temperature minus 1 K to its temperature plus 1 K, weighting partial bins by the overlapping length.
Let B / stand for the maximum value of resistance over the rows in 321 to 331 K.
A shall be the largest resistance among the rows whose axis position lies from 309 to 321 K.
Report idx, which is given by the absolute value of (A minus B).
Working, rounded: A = 39.39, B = 38.61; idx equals 0.8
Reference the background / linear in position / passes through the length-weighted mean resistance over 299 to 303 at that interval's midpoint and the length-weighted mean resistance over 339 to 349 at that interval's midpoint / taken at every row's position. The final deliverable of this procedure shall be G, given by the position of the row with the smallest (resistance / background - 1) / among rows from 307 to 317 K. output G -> 310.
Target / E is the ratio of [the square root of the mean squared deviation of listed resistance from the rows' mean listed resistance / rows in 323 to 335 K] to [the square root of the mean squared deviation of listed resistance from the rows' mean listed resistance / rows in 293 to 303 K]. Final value 4.2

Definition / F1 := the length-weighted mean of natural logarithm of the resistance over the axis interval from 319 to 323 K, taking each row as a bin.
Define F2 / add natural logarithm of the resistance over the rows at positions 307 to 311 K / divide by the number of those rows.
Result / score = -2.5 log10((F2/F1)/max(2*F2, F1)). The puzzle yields 2.16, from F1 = 3.65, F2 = 3.6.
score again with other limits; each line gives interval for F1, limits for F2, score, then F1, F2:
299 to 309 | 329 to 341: 2.15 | 3.64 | 3.3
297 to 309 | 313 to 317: 2.16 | 3.64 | 3.7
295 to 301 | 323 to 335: 2.15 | 3.64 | 3.5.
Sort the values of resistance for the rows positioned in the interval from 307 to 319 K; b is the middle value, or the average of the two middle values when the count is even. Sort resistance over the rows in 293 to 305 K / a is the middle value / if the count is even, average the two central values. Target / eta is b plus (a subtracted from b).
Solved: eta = 41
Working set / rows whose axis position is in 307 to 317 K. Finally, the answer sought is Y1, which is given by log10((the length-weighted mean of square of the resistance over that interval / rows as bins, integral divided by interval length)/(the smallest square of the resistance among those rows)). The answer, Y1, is 0.05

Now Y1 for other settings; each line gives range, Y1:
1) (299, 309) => 0.03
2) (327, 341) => 0.29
